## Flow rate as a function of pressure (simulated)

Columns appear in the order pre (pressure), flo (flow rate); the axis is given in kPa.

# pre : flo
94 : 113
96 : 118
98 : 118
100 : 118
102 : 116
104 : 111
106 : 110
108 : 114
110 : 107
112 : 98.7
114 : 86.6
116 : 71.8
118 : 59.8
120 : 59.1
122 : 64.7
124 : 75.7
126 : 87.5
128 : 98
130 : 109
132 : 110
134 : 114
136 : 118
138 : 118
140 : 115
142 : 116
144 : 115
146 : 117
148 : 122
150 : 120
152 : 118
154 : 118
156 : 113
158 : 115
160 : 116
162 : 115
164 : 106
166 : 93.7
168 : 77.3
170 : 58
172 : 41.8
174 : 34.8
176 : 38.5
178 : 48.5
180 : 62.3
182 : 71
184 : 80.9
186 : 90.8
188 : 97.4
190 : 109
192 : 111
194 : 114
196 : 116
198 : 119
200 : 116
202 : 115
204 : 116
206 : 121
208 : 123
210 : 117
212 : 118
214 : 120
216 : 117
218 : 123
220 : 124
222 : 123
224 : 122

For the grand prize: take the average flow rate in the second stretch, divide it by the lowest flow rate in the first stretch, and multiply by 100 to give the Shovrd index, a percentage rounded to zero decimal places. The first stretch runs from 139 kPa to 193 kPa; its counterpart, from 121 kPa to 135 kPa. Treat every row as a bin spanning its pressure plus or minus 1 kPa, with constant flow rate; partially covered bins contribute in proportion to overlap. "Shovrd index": 270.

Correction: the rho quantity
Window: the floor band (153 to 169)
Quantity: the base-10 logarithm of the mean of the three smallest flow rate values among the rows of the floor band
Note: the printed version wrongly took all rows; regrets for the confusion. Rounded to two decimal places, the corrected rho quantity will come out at 1.97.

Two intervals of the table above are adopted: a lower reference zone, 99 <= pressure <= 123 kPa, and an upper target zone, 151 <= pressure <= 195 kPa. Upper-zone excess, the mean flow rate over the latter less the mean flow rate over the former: -5.3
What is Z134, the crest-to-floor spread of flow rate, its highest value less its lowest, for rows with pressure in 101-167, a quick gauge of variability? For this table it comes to 63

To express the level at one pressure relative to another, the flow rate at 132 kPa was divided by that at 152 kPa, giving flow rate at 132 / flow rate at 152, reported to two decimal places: 0.93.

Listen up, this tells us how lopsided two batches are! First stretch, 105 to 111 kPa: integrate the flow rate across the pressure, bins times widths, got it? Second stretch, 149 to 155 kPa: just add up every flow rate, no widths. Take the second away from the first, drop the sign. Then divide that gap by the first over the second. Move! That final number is 165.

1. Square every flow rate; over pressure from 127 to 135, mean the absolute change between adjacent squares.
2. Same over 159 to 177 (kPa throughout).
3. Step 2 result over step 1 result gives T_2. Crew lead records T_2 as 1.4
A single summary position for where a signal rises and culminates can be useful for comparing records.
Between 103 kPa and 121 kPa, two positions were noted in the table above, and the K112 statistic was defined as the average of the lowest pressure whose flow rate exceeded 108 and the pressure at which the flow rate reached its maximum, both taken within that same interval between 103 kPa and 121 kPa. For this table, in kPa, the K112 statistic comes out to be 106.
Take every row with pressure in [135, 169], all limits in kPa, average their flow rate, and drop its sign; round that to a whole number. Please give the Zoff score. 113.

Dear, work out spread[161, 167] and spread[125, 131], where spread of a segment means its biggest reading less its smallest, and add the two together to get 43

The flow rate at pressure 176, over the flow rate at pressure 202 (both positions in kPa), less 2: -1.67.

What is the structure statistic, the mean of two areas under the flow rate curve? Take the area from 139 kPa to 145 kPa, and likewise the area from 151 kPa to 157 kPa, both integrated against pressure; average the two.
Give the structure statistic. 695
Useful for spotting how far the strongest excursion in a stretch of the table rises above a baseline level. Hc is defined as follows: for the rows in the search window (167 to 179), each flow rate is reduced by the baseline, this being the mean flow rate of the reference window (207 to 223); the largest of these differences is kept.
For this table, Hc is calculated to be -43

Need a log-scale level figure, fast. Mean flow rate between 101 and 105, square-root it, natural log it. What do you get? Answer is 2.37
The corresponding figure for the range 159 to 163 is 2.37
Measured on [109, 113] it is 2.32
